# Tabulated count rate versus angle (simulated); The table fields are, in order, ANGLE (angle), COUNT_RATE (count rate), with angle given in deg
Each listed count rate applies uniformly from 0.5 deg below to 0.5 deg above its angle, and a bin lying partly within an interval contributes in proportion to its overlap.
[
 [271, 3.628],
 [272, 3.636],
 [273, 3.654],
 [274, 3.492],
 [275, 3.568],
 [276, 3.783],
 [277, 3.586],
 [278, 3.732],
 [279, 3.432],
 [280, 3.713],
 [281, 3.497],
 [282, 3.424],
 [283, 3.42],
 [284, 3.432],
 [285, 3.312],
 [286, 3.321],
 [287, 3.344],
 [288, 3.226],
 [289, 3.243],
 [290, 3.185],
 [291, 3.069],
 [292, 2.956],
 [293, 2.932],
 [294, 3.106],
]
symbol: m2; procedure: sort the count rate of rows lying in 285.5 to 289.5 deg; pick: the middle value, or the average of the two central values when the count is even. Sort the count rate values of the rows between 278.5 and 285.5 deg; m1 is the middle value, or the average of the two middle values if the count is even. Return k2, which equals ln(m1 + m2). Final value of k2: 1.90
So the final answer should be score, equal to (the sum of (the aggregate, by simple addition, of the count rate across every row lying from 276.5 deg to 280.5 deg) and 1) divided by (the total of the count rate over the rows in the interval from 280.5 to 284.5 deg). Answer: 1.12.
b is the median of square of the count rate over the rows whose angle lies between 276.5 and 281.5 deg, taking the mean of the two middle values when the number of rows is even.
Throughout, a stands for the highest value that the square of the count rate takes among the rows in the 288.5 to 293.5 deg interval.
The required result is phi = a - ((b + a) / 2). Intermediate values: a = 10.5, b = 12.9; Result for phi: -1.2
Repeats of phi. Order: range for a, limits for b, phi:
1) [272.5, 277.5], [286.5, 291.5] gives 2.0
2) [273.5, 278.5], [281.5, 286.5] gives 1.3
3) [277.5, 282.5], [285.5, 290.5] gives 1.7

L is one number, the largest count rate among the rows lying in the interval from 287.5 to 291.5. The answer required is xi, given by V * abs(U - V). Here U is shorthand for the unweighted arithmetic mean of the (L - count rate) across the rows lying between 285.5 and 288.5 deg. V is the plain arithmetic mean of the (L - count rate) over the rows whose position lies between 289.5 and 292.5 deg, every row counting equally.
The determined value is 0.039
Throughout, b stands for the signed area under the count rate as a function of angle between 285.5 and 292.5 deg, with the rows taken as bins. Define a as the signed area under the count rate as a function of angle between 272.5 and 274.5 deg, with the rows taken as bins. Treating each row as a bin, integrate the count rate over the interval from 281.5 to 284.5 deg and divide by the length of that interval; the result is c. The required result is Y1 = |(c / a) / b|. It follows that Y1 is 0.021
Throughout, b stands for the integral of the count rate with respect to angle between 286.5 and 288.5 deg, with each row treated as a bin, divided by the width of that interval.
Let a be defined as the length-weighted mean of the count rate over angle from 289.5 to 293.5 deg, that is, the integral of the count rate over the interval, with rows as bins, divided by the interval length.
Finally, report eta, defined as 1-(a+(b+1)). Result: -6.32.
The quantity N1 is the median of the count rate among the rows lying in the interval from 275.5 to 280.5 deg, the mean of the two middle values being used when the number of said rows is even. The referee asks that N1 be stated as 3.7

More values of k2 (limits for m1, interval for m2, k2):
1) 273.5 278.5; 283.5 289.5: 1.93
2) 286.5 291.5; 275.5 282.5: 1.92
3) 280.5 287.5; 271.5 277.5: 1.95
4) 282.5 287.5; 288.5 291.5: 1.88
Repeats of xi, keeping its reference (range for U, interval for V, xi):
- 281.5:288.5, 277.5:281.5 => -0.084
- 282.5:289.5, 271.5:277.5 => -0.110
